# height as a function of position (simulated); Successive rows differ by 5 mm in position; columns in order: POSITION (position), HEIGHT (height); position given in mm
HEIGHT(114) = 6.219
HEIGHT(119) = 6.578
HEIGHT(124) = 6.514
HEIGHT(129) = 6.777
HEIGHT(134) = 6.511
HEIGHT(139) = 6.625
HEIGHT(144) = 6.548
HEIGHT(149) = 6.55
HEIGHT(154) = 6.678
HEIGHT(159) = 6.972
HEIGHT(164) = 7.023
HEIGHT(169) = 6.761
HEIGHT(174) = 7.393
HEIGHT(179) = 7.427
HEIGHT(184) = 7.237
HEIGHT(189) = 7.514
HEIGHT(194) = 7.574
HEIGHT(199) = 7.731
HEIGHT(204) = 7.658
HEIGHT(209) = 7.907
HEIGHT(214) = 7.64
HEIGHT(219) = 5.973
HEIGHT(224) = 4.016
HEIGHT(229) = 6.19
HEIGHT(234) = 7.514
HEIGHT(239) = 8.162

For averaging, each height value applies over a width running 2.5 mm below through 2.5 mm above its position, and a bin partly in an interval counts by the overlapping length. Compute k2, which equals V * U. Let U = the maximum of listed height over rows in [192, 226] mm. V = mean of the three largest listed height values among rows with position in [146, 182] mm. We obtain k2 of 58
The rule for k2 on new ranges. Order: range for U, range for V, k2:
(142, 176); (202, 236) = 57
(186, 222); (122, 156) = 53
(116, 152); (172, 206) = 52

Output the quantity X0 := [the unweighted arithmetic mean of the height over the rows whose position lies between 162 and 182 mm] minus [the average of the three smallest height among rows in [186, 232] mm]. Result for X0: 1.8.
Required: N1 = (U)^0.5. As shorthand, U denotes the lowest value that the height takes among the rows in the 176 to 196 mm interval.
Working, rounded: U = 7.237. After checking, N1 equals 2.69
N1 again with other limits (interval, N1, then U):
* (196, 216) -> 2.76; 7.64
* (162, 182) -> 2.60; 6.761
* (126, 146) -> 2.55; 6.511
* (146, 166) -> 2.56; 6.55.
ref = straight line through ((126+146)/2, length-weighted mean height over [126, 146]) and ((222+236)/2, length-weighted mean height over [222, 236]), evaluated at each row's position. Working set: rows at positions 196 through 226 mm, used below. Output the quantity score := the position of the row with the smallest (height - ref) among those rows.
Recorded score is 224 mm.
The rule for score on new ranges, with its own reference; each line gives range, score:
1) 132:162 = 134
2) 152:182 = 154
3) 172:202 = 184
